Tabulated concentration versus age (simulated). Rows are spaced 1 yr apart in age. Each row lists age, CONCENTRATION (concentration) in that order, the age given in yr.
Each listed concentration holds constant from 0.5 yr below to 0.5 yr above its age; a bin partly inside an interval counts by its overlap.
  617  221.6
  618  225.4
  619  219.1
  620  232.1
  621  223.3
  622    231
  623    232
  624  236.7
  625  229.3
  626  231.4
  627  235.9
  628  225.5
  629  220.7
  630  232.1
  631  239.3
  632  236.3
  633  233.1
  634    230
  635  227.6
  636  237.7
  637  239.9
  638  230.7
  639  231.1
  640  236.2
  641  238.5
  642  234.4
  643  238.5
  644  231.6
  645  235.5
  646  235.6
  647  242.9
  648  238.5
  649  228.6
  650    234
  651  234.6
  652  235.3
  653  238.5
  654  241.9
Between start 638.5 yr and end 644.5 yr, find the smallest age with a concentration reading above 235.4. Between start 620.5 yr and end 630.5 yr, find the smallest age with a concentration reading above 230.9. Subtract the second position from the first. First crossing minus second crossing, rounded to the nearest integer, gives 18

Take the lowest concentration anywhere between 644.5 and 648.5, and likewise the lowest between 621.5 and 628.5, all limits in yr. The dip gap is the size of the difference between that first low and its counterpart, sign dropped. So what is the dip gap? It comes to 10.0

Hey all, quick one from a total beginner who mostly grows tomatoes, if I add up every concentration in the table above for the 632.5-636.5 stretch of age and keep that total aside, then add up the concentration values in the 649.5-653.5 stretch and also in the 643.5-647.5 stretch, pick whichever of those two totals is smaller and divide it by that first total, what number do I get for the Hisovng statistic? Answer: 1.02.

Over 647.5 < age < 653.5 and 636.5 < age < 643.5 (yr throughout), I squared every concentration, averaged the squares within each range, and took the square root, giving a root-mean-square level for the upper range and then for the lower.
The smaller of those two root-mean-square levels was 235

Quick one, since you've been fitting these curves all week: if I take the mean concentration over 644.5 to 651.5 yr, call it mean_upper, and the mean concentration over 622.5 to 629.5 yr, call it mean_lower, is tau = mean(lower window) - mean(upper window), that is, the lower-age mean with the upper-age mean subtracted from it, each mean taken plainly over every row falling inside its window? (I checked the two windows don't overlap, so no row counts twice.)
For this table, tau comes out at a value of -5.5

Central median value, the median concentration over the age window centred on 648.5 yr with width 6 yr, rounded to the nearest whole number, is 235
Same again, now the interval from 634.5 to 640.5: 234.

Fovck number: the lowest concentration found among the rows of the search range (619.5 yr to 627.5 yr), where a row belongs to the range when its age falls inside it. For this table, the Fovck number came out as 223.3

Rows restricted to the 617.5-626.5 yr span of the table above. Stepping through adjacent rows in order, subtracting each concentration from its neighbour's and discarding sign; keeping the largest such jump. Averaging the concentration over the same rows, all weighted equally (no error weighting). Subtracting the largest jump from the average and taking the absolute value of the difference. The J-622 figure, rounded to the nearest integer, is 216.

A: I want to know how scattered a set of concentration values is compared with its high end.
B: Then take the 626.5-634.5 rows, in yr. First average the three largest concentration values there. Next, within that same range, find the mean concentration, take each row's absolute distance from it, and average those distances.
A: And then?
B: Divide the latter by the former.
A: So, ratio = 0.020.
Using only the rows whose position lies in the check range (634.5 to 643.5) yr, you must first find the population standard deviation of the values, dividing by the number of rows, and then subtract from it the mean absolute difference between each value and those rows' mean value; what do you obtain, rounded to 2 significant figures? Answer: 0.47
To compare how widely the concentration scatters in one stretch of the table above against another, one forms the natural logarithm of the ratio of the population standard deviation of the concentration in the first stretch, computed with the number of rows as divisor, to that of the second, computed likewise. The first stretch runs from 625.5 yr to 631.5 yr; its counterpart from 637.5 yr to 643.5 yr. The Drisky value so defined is 0.67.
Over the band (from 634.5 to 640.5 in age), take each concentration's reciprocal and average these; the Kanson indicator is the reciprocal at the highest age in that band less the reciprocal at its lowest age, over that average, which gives -0.037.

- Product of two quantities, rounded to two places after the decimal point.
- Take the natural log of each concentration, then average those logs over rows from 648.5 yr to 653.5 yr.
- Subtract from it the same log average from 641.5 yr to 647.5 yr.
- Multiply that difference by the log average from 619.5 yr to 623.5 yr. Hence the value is -0.05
